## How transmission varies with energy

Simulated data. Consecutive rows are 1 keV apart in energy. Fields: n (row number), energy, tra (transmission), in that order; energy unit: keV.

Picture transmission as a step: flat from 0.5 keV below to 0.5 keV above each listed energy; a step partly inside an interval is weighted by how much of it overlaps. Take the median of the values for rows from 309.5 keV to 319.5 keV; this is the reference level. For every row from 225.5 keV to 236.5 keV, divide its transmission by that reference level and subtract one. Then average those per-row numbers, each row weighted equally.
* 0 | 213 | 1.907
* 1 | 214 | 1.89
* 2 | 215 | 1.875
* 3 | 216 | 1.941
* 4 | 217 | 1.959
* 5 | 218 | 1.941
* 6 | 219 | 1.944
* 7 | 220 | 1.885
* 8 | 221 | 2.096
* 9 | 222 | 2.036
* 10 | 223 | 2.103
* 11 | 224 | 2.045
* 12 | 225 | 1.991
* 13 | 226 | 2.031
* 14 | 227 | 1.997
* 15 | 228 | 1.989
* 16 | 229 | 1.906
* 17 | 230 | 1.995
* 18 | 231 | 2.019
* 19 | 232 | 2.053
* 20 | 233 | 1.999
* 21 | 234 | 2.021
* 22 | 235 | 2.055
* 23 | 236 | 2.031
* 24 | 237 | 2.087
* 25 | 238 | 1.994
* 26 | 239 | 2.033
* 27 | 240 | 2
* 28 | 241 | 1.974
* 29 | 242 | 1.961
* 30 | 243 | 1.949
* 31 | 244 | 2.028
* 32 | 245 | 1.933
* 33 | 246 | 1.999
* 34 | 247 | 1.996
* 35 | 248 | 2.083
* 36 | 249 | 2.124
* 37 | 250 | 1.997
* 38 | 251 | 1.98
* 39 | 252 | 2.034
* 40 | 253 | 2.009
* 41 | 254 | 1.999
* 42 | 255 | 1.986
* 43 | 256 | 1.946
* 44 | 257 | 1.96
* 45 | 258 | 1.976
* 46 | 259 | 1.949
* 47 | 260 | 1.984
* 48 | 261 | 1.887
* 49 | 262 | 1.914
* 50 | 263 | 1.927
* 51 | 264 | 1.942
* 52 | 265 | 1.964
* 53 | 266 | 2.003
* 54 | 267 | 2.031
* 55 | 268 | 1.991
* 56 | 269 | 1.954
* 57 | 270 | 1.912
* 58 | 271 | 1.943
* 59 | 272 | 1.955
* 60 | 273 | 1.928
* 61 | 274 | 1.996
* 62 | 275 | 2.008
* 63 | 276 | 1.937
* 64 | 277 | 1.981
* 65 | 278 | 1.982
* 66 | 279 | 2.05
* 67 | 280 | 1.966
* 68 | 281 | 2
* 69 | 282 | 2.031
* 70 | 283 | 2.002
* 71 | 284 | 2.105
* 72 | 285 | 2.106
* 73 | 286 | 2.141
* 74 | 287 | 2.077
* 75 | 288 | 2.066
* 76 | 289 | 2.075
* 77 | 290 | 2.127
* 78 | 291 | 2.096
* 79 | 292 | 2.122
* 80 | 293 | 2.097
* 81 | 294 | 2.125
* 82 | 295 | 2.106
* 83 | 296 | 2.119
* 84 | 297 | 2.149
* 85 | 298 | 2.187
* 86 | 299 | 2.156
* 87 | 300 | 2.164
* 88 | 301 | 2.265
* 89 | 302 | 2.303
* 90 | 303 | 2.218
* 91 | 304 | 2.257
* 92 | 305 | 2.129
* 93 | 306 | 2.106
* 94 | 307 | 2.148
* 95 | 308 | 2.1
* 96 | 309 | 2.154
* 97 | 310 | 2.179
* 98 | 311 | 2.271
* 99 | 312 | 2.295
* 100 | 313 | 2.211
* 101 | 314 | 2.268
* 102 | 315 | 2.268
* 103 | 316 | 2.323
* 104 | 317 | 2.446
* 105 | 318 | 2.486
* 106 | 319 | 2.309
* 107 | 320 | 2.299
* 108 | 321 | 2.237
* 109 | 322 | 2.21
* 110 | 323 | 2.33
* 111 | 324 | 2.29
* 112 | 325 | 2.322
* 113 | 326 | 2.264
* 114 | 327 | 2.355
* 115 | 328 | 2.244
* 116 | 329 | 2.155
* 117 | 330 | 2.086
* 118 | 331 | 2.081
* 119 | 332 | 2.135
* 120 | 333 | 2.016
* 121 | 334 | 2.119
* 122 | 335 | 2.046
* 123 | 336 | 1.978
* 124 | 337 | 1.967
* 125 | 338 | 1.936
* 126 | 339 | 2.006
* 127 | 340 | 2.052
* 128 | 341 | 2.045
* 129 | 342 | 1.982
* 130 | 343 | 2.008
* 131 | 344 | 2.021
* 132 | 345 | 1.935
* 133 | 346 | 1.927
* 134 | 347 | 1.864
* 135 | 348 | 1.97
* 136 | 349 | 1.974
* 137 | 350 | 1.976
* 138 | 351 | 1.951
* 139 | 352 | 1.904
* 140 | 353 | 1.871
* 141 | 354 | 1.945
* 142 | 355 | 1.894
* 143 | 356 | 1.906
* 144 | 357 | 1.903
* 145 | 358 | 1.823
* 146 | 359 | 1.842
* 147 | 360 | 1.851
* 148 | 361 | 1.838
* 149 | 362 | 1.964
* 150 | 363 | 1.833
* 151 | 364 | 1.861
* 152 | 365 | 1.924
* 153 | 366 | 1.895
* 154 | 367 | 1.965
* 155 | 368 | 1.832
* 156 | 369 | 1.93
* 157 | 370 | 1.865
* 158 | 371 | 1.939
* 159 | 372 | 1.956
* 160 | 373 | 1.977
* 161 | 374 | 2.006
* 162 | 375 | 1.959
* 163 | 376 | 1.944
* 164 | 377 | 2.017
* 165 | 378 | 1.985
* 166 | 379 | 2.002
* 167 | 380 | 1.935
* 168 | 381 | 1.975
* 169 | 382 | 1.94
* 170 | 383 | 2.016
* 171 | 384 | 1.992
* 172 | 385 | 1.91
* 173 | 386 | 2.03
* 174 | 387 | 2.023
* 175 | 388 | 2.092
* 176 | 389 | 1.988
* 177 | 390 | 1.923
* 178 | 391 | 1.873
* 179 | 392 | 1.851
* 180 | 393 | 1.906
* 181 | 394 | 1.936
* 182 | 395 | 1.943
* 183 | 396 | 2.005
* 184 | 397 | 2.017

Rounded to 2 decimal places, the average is -0.12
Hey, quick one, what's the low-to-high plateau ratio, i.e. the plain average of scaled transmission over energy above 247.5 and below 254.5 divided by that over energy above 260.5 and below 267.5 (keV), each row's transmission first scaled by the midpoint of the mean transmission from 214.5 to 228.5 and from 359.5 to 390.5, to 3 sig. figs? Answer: 1.04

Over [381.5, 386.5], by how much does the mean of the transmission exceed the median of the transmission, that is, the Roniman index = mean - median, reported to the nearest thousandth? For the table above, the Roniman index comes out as -0.014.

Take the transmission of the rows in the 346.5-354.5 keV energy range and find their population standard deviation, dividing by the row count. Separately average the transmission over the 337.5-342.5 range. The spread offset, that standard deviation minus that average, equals -1.961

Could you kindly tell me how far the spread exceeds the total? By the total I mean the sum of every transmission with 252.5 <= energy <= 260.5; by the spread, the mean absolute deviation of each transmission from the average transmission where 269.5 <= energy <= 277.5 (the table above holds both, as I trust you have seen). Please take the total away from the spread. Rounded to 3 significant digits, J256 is -15.8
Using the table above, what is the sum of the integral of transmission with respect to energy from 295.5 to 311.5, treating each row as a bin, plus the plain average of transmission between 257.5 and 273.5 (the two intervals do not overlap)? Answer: 37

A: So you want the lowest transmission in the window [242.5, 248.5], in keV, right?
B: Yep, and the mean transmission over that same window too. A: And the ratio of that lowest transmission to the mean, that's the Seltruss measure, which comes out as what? 0.967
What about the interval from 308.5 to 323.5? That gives 0.942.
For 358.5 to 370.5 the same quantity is 0.973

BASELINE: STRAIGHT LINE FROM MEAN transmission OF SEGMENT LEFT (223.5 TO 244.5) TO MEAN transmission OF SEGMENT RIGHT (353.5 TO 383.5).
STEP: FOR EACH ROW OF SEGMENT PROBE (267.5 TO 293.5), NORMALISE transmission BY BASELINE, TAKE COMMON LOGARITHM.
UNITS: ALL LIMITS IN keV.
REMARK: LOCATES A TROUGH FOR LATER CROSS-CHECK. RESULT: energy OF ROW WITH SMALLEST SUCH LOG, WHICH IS 270 keV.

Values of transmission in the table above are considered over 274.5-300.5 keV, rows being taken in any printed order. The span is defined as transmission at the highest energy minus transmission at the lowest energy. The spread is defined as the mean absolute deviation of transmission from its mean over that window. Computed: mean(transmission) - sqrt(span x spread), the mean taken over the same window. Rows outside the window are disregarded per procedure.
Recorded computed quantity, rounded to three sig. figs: 1.98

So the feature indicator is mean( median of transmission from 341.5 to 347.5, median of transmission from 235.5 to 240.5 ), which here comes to 1.99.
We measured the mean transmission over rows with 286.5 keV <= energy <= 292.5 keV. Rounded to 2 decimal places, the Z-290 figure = 2.09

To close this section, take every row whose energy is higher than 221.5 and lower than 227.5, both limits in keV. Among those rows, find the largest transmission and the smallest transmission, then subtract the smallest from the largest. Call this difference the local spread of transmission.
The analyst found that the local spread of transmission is 0.11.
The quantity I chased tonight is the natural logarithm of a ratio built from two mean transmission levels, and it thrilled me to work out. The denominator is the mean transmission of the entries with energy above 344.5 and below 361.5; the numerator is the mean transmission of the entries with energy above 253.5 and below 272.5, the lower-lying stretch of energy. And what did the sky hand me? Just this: 0.028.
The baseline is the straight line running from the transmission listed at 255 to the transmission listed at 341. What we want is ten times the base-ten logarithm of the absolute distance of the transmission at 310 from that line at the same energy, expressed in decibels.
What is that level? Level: -8.1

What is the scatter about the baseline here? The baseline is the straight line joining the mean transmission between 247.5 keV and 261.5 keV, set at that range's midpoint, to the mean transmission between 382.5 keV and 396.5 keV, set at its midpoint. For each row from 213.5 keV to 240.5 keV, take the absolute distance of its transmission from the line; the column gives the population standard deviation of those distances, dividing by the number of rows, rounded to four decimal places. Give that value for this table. 0.0385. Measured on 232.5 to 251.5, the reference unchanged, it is 0.0349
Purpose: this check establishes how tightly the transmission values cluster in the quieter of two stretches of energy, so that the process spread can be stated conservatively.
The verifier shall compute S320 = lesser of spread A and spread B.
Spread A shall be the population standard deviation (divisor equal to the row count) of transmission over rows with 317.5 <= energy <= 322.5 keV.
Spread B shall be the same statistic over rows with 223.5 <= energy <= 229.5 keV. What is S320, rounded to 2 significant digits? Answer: 0.044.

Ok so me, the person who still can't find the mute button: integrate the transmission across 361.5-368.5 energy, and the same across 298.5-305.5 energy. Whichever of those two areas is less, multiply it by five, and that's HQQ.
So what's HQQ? 66.4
